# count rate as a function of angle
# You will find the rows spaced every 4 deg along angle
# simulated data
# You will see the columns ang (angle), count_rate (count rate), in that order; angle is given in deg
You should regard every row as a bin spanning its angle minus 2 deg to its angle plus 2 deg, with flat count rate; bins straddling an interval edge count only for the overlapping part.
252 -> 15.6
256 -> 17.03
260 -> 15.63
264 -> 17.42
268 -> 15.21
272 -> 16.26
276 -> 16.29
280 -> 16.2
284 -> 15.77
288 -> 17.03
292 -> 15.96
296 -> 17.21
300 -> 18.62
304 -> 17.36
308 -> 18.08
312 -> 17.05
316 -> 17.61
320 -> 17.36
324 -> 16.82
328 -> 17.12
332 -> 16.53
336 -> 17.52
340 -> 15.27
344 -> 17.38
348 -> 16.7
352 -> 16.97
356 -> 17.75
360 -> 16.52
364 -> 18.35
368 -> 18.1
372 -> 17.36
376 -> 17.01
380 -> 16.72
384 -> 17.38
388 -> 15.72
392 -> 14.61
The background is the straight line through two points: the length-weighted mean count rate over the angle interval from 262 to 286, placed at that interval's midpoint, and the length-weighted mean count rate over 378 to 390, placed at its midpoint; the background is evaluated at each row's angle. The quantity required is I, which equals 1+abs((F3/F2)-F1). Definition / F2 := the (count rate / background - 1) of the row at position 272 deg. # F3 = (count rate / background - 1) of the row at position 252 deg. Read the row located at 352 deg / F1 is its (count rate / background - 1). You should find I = 8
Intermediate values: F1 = 0.03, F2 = 0.005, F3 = -0.03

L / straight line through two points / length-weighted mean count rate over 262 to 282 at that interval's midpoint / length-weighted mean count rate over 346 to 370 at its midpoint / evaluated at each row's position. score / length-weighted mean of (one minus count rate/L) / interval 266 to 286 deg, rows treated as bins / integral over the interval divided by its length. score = 0.023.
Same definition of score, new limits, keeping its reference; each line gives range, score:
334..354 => 0.026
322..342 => 0.024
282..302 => -0.023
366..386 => 0.018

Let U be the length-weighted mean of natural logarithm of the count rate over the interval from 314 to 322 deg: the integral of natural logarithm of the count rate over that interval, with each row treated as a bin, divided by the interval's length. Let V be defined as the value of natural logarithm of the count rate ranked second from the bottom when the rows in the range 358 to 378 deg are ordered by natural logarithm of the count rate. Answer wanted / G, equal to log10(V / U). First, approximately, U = 2.86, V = 2.83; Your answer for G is -0.004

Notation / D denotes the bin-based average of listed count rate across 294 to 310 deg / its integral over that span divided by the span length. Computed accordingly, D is 17.8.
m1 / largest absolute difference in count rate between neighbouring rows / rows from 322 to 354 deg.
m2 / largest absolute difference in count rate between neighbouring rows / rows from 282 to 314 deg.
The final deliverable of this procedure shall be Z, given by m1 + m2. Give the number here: 3.66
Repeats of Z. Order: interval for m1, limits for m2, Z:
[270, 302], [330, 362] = 3.66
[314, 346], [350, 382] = 4.08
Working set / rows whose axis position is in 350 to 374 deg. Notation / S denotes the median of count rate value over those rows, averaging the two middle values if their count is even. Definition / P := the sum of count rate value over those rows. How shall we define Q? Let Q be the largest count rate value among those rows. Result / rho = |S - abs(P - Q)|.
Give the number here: 69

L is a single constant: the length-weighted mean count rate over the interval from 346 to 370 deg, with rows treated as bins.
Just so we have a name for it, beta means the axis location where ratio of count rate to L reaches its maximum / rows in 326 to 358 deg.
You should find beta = 356 deg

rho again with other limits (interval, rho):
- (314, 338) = 68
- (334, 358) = 67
